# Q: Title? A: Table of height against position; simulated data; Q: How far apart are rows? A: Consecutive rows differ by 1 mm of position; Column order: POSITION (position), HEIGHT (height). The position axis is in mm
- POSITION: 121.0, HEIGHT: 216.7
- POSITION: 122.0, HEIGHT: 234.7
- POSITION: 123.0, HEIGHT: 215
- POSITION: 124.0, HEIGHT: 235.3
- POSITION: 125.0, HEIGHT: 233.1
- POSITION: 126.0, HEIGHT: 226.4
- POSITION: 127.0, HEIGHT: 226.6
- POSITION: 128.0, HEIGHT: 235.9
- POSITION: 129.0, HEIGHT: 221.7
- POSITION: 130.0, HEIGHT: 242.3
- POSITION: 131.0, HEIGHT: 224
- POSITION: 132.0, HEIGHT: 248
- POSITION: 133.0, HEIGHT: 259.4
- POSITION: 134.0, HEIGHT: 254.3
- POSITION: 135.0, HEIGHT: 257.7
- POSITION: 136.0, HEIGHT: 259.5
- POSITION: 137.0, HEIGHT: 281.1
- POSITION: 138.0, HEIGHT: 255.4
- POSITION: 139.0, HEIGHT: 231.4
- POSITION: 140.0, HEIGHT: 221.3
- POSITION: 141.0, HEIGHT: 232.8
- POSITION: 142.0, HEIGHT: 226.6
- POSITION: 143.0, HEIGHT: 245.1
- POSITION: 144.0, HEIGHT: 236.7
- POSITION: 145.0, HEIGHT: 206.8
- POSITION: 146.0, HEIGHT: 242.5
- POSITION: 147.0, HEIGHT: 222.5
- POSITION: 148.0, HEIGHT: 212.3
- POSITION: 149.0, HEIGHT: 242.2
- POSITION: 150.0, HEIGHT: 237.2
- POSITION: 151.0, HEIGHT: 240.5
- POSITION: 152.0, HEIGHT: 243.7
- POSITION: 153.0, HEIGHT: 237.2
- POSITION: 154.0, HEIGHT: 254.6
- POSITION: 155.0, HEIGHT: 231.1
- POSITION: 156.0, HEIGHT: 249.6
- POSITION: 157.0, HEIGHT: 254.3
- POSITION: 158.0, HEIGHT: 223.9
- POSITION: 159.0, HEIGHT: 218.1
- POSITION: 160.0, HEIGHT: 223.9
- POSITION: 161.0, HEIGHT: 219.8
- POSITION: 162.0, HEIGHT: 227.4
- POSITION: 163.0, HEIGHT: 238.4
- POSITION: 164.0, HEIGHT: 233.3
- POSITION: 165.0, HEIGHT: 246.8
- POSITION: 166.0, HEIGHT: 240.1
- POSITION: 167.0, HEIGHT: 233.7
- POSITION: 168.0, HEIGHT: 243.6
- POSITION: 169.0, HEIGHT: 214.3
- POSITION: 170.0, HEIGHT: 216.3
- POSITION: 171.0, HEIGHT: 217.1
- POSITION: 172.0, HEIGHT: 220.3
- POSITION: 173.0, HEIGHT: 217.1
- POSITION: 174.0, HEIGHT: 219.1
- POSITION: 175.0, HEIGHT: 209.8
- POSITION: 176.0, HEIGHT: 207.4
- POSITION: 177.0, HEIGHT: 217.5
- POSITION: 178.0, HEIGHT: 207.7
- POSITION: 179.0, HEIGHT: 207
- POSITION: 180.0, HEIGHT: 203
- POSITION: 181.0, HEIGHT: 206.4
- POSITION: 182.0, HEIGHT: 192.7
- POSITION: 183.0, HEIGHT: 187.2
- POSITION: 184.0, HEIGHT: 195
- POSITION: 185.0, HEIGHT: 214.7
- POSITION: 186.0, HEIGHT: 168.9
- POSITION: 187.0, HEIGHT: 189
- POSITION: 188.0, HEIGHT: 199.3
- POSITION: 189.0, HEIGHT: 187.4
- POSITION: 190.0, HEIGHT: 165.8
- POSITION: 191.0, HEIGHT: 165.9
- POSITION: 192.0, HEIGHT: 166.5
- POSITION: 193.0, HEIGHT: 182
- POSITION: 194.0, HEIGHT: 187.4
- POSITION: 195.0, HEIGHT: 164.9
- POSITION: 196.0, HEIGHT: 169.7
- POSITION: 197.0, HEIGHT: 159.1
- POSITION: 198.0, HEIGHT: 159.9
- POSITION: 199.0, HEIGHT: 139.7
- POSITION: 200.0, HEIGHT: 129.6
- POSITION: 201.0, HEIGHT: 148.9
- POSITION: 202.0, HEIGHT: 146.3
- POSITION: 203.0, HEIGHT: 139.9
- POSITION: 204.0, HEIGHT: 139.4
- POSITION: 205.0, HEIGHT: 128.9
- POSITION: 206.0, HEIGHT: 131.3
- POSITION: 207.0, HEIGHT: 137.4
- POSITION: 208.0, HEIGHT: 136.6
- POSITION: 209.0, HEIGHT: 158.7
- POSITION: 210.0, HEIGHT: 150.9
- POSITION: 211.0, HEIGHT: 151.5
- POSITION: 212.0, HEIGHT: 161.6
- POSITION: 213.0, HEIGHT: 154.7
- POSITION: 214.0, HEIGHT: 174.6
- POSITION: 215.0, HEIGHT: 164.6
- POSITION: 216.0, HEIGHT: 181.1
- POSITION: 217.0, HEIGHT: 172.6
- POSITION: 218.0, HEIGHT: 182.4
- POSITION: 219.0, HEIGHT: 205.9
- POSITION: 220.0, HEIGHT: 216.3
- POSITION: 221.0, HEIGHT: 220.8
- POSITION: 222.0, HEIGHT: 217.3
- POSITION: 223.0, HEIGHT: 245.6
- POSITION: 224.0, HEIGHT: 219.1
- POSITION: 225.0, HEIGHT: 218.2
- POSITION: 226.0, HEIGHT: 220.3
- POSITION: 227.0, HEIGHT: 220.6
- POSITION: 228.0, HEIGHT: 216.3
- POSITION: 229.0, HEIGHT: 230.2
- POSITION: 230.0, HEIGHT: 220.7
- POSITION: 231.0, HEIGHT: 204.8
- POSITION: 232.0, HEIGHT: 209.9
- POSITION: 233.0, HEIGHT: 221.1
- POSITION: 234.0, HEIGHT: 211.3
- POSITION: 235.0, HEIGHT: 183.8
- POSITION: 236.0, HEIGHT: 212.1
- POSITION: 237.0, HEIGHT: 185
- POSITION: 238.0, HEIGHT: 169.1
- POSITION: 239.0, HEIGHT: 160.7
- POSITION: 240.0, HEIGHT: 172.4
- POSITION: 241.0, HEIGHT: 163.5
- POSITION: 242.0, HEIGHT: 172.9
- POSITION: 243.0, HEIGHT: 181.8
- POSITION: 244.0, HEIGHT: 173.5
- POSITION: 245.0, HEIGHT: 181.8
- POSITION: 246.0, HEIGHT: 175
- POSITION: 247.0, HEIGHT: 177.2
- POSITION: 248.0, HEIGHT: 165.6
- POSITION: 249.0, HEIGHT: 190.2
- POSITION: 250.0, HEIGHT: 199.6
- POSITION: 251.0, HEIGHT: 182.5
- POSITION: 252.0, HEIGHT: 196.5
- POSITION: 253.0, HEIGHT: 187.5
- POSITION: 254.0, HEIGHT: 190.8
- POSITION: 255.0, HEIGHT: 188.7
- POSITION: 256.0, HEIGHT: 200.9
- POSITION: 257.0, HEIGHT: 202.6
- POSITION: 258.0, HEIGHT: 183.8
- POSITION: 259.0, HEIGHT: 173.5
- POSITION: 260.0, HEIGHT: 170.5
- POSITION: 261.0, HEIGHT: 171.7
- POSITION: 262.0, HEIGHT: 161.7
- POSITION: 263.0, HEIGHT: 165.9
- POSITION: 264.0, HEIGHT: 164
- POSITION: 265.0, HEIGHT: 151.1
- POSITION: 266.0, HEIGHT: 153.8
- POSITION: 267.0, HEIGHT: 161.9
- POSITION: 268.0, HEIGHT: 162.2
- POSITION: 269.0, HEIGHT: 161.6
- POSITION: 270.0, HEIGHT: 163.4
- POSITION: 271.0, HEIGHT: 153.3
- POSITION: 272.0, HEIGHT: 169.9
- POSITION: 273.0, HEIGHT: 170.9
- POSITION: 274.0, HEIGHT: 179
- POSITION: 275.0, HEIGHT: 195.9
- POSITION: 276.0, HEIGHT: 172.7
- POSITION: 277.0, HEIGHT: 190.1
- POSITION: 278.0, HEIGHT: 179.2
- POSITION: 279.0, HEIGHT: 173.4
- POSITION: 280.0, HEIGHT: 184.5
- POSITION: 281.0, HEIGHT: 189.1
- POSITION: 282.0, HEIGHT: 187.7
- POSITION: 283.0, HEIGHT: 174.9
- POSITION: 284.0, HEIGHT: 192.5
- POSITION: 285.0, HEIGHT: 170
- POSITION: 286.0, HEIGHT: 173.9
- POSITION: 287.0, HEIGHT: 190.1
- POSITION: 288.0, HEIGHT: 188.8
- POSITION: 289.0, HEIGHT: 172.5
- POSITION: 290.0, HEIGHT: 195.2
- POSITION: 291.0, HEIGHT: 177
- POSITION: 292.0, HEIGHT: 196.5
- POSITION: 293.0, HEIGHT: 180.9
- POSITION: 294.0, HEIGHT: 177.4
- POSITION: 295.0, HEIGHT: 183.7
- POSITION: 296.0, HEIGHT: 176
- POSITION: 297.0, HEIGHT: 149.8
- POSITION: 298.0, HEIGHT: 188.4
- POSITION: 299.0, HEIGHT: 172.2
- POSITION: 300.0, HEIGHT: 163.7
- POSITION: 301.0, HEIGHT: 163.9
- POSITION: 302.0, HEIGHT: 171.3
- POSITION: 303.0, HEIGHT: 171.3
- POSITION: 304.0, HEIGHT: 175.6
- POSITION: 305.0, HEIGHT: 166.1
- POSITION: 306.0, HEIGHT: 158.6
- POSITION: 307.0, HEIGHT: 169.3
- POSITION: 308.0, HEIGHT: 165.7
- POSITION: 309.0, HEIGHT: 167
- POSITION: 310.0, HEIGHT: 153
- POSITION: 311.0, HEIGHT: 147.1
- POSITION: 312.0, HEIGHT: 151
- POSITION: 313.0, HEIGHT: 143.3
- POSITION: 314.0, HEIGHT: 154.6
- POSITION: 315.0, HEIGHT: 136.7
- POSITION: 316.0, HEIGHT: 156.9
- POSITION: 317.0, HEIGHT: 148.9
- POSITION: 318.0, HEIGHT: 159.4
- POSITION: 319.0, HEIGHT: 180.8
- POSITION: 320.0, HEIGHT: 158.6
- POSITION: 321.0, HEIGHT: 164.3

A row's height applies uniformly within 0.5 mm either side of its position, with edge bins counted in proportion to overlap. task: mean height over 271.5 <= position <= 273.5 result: 170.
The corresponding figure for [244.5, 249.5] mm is 178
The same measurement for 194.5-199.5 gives 159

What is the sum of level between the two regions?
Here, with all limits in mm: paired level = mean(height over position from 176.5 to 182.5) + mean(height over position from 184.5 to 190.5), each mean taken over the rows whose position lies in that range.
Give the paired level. 393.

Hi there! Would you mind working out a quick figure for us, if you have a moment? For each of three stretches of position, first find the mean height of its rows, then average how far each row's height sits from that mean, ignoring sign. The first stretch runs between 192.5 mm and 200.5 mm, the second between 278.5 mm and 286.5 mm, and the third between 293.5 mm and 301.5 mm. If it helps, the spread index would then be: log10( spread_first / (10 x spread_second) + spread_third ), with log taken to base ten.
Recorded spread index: 0.99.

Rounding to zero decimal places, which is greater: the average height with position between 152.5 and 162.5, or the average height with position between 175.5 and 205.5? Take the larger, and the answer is 234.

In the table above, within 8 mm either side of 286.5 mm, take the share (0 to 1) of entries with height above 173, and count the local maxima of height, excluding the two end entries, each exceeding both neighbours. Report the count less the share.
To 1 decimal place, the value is 4.1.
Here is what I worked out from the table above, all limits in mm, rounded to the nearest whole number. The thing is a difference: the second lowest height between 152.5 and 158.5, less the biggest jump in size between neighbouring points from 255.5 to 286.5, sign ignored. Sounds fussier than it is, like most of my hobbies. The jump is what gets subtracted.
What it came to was 208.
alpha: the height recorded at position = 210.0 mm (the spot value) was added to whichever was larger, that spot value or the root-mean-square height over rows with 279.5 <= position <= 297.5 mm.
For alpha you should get 332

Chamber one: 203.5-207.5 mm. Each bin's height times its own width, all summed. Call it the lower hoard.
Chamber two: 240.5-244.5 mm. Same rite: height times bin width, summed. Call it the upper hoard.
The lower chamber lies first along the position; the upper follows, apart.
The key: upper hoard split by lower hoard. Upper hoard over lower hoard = 1.3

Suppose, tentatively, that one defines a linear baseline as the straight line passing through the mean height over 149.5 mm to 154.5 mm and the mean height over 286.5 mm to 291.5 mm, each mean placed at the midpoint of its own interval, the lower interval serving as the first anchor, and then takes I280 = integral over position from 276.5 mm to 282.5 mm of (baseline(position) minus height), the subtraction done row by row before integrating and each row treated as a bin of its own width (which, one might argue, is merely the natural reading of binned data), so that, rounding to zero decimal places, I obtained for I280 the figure 28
